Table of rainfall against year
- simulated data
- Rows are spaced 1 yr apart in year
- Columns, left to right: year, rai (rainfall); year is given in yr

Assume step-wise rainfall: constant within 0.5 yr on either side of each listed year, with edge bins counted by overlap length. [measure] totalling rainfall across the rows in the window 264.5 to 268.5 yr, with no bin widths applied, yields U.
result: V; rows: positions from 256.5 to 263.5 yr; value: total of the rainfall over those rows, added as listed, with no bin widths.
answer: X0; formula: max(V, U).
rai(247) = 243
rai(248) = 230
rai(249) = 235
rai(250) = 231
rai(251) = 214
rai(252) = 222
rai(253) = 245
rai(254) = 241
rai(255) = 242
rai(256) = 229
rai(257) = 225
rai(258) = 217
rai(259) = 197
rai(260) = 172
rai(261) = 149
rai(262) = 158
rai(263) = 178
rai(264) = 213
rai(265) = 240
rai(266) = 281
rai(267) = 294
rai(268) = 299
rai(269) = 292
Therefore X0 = 1296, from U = 1114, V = 1296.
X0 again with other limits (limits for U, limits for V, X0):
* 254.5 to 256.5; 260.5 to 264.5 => 698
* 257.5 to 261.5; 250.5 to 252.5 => 735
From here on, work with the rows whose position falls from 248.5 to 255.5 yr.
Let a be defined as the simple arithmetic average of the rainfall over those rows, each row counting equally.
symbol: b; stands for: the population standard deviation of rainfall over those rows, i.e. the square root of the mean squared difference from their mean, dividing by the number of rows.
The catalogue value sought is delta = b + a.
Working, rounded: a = 233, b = 10.5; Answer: 243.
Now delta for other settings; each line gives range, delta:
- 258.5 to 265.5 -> 216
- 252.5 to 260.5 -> 245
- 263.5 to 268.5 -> 299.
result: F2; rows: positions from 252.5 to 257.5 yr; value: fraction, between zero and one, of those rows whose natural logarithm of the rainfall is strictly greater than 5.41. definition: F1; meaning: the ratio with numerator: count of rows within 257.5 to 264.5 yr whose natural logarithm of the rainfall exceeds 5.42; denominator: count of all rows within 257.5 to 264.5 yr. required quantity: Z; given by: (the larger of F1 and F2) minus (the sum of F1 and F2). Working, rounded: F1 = 0.00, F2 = 1.00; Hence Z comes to 0.00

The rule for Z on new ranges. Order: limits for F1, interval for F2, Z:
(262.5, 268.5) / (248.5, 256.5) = -0.67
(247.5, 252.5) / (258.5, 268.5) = -0.40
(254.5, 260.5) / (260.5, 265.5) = -0.20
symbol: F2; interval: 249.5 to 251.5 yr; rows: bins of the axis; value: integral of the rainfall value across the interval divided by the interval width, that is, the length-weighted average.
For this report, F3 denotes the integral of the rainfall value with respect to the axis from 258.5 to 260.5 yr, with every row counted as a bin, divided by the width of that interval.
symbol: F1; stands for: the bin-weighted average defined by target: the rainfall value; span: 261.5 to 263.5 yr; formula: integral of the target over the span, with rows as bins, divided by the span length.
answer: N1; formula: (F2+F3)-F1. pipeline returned 239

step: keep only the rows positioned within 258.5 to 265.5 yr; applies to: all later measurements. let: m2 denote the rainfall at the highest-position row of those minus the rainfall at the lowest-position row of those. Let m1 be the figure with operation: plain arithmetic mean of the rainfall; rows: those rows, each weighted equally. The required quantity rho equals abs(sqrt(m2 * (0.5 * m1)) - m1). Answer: 123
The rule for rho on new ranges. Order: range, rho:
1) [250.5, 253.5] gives 168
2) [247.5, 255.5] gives 195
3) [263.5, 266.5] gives 153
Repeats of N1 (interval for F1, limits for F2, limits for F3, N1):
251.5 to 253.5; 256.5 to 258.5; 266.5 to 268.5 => 284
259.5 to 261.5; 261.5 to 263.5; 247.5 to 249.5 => 240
